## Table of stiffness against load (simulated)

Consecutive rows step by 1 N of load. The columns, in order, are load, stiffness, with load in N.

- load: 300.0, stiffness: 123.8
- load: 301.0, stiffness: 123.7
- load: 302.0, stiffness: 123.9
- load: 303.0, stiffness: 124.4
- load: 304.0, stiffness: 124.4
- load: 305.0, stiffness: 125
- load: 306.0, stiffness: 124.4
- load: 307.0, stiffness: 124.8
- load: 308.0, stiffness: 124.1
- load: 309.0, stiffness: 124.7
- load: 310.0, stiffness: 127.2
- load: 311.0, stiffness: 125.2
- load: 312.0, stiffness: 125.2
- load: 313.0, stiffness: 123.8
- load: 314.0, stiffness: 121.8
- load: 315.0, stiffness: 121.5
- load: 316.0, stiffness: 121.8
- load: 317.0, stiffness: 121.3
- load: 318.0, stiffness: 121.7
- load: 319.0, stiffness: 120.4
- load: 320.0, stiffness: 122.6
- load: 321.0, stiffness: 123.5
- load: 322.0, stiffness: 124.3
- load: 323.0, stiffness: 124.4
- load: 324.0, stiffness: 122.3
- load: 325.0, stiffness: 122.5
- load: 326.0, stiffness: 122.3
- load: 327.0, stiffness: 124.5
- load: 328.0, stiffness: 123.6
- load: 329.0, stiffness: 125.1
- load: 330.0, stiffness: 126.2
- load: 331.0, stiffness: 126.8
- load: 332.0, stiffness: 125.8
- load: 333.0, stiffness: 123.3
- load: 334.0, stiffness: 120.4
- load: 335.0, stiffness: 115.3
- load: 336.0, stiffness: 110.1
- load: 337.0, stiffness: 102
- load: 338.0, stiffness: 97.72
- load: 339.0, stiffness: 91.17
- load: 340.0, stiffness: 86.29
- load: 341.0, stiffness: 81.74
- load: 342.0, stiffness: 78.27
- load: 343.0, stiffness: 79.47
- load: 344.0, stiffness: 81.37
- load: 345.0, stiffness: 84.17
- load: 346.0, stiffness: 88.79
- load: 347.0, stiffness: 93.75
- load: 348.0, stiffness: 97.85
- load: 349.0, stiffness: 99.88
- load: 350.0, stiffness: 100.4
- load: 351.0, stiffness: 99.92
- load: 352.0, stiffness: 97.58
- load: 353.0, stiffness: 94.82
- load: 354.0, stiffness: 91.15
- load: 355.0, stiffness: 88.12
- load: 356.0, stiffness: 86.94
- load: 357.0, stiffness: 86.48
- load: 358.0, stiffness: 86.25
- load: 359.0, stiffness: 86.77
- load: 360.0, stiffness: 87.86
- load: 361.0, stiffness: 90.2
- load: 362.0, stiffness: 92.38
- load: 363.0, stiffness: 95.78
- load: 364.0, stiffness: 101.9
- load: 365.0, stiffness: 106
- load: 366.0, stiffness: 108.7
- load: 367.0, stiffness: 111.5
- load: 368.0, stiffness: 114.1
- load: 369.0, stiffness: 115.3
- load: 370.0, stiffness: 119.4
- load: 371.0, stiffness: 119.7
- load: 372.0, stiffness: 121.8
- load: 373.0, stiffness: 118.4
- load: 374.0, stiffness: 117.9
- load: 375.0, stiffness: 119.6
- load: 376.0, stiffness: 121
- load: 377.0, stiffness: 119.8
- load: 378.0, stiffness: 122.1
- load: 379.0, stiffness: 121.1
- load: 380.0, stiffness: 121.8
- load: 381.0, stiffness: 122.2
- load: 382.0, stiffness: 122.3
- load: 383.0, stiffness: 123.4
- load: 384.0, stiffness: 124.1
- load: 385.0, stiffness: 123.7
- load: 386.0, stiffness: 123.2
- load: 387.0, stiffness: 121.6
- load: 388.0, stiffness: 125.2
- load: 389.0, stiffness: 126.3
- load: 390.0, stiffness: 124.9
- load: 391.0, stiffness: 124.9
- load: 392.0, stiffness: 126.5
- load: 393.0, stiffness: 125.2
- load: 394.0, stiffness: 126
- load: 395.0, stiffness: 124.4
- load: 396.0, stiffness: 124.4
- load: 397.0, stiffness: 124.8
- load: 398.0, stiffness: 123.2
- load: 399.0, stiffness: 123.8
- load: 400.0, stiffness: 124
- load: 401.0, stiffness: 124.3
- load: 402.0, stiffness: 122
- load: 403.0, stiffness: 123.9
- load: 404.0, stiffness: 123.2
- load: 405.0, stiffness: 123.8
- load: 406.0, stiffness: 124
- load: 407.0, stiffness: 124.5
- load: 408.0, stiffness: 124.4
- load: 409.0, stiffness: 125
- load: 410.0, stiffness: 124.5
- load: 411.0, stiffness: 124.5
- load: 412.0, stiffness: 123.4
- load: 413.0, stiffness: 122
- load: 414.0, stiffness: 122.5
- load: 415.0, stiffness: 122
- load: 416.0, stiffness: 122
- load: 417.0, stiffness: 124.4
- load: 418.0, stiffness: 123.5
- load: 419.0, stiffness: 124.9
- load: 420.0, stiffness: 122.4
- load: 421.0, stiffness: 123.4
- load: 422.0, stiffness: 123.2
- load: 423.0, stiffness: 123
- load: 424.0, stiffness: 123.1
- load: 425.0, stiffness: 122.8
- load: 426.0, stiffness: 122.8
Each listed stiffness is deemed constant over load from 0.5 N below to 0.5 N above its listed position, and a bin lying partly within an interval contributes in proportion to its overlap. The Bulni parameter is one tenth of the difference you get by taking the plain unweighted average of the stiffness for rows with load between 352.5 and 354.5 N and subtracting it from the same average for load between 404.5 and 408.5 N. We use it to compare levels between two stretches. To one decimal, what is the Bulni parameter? 3.1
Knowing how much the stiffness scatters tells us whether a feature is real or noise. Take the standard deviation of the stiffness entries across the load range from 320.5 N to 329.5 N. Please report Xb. 1.0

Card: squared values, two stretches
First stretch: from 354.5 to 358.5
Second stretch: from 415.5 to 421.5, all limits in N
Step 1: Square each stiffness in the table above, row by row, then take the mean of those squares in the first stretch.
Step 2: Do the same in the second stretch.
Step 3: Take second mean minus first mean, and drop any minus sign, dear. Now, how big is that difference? 7676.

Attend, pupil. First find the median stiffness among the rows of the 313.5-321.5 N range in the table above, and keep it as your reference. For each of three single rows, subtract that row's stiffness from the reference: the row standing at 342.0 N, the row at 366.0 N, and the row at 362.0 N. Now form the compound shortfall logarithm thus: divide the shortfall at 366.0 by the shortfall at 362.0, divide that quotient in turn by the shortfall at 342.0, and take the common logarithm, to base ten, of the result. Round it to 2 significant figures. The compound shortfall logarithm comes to -2.0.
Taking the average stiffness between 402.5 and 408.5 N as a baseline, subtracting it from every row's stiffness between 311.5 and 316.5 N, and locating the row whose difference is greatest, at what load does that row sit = 312.0 N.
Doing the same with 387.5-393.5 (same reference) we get 392.0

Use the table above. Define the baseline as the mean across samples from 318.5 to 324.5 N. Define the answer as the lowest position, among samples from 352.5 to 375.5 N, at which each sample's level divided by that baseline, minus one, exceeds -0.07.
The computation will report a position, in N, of 369.0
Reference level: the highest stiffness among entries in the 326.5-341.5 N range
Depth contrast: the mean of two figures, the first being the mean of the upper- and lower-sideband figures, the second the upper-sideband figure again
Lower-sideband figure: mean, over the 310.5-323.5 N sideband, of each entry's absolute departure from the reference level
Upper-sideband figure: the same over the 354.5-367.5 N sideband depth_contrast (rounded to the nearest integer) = 25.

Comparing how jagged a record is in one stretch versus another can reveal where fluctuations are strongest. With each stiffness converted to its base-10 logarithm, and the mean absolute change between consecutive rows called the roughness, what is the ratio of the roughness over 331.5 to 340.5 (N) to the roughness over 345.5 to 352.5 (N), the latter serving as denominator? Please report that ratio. 1.9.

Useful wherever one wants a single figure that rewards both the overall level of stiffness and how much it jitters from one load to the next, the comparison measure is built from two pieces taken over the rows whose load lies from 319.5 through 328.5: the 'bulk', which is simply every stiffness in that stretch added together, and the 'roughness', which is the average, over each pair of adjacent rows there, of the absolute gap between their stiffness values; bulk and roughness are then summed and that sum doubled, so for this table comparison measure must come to 2222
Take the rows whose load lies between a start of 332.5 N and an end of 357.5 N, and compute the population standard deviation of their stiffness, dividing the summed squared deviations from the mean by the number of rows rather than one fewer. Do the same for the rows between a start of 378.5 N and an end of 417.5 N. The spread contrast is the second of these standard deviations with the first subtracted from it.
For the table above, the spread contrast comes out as -11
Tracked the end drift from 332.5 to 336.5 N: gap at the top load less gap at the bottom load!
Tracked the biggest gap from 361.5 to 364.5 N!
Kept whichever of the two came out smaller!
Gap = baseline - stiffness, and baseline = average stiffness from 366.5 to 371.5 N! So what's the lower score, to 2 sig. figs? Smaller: 13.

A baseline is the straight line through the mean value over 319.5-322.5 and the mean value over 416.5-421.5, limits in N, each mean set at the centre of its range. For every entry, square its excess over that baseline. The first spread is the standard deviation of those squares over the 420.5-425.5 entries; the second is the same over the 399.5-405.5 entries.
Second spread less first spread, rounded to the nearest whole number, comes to 1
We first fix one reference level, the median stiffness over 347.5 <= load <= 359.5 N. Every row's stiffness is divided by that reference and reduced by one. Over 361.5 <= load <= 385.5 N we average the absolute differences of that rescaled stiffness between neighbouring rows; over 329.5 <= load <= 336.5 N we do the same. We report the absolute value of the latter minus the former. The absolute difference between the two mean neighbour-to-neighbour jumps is 0.010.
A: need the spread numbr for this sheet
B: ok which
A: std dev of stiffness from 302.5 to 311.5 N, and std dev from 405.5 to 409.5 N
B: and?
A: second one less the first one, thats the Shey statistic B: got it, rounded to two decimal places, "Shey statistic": -0.51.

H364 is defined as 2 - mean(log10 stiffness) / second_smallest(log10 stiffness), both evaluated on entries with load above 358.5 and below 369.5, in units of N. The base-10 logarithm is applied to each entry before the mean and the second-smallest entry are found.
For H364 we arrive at 0.9701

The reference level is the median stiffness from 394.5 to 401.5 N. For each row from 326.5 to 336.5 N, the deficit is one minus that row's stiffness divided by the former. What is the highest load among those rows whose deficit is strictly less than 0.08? 335.0 N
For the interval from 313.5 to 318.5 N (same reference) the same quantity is 318.0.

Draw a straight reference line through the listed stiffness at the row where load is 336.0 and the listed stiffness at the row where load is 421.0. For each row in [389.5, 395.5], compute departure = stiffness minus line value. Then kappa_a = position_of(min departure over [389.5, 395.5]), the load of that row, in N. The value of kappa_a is 395.0 N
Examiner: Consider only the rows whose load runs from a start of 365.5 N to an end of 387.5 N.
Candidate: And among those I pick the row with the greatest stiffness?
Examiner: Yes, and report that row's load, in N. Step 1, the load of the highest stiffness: 384.0 N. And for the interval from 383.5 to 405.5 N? 392.0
